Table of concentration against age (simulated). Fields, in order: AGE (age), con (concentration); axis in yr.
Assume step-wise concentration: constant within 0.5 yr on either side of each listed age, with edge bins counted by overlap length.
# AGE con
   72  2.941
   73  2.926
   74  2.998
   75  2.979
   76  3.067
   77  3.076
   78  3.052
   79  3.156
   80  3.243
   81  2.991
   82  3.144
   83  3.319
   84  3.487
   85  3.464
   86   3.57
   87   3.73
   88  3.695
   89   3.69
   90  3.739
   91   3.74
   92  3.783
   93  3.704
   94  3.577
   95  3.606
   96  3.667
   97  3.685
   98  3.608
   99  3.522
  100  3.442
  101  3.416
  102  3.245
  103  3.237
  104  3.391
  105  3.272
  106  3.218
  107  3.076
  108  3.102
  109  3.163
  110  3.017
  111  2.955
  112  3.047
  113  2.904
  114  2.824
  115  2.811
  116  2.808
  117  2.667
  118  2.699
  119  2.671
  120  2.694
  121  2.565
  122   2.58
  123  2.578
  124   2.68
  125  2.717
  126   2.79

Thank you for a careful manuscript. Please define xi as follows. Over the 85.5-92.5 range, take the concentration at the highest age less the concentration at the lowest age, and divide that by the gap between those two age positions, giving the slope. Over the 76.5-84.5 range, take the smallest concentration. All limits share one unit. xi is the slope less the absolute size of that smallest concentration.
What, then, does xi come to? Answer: -2.96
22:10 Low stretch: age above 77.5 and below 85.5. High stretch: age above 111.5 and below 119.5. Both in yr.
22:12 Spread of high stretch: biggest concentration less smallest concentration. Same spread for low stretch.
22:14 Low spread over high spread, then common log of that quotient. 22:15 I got 0.12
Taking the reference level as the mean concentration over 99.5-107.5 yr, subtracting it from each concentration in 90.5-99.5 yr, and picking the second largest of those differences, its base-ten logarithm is -0.34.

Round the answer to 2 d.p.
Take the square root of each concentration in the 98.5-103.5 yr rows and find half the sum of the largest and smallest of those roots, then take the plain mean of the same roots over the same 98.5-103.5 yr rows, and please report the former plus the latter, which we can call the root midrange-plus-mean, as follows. 3.67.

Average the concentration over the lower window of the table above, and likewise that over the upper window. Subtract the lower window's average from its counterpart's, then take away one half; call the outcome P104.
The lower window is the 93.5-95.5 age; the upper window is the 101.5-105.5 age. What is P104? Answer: -0.81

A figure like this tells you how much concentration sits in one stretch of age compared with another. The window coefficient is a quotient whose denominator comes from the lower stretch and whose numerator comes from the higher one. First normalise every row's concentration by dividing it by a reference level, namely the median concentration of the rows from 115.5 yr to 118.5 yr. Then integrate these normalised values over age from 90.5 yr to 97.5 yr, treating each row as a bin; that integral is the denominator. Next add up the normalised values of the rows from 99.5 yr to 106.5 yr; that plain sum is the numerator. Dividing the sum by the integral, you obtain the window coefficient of 0.90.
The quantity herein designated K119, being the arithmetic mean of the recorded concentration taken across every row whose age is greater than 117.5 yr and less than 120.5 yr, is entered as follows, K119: 2.69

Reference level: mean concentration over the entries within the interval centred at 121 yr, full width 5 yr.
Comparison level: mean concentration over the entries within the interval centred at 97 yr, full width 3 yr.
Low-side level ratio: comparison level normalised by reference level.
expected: 1.40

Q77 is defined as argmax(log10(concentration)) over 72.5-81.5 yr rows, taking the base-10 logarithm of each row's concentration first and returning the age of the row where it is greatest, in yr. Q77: 80 yr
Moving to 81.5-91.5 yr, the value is 91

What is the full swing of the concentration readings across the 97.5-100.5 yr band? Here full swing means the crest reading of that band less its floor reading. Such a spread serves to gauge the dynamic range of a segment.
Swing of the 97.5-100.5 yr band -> 0.17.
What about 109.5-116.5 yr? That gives 0.24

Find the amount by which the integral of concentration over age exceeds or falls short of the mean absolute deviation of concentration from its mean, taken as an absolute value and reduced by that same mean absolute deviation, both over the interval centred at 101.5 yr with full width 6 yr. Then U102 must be 20.1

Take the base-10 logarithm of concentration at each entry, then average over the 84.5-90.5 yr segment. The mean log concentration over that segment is 0.56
